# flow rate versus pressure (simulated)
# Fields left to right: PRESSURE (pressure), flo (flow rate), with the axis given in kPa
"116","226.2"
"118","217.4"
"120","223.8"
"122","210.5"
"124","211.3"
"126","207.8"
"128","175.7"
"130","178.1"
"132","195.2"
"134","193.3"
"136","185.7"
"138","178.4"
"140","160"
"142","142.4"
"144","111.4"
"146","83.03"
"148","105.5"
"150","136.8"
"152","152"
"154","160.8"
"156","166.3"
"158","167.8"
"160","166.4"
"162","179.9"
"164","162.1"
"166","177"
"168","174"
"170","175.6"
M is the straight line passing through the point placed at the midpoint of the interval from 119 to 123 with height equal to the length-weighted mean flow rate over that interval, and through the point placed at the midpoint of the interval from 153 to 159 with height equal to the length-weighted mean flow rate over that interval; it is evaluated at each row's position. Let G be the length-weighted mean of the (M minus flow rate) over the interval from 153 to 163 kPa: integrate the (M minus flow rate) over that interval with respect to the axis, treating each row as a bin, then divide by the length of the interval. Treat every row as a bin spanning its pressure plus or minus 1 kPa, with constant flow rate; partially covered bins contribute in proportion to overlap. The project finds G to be -6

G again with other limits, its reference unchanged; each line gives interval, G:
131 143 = 17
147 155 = 34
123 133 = 13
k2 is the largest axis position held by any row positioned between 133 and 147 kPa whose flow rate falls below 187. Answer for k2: 146 kPa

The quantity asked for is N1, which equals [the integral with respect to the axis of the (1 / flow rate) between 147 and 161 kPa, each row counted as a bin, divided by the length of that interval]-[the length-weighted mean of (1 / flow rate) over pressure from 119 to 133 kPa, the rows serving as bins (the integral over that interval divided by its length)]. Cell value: 0.0018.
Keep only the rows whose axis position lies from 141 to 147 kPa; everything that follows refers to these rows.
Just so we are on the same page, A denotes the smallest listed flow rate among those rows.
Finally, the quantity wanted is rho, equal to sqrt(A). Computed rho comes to 9.1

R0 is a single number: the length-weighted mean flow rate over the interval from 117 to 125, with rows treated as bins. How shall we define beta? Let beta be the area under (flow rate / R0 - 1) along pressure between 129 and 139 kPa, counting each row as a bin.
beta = -1.4 kPa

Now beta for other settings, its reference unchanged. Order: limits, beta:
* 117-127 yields -0.1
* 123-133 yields -1.0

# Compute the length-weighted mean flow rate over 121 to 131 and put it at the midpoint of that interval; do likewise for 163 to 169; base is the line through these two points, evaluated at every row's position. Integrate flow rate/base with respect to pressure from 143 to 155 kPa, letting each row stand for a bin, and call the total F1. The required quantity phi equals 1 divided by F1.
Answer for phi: 0.121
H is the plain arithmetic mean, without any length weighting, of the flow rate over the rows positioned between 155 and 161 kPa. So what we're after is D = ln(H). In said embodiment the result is 5.12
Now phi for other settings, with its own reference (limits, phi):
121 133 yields 0.083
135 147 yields 0.109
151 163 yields 0.089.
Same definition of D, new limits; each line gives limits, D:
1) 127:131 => 5.18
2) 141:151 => 4.75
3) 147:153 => 4.88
